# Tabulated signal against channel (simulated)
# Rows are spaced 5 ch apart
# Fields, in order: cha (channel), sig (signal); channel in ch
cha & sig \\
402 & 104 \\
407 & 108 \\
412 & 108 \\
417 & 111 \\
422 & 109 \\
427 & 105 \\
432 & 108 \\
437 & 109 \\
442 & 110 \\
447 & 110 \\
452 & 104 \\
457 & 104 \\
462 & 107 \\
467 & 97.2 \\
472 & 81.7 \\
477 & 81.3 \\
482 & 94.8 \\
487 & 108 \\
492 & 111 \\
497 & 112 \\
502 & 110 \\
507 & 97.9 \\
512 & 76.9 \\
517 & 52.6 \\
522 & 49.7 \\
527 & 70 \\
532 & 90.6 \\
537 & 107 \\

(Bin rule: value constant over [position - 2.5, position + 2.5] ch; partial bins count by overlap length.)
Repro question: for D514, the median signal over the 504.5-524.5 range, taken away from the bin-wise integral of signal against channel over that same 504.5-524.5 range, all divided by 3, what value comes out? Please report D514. 440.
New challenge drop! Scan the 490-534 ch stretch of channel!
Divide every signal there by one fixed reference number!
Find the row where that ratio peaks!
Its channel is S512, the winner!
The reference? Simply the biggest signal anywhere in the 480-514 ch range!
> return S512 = 497 ch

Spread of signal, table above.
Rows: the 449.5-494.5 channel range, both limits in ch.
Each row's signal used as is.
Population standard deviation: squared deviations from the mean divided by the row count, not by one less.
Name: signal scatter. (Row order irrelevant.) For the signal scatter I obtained 10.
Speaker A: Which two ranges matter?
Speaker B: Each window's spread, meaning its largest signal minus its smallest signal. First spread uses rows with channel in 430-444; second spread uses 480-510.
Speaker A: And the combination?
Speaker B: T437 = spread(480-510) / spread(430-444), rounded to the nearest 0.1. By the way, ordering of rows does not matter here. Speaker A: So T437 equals 8.6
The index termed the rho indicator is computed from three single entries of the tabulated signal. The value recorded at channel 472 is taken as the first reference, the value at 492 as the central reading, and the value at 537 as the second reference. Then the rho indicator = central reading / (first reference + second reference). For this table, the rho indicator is 0.59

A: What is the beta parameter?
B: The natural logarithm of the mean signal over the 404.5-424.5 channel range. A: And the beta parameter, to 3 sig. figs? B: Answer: 4.69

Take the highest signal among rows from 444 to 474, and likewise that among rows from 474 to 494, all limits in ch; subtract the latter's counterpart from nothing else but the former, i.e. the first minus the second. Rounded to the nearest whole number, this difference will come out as -1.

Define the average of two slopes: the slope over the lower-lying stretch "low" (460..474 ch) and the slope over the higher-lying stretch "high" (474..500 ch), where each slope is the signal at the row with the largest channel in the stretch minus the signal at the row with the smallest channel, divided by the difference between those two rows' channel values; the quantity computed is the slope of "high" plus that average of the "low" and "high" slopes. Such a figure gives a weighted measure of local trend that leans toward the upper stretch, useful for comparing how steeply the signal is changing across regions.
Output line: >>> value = 1.0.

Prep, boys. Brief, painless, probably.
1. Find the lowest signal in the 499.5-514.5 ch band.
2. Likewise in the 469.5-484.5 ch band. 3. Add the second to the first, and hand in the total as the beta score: 158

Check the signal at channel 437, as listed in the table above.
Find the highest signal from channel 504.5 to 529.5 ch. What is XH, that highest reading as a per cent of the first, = 90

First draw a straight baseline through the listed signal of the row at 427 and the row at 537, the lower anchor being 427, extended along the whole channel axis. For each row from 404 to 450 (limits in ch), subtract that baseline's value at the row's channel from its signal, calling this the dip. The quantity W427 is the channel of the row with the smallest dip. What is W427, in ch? 427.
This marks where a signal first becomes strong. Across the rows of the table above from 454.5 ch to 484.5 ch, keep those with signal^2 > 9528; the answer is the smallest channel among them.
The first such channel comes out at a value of 457 ch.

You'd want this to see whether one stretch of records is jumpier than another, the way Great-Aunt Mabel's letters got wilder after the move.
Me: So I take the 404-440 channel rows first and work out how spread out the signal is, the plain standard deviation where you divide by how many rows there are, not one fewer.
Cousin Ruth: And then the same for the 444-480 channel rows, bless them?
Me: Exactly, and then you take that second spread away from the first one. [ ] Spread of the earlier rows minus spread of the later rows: -9.3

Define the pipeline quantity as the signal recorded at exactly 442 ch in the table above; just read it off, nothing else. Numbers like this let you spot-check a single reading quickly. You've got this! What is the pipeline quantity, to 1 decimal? 110.0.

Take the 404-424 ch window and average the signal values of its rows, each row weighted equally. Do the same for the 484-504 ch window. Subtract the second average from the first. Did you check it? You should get -1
